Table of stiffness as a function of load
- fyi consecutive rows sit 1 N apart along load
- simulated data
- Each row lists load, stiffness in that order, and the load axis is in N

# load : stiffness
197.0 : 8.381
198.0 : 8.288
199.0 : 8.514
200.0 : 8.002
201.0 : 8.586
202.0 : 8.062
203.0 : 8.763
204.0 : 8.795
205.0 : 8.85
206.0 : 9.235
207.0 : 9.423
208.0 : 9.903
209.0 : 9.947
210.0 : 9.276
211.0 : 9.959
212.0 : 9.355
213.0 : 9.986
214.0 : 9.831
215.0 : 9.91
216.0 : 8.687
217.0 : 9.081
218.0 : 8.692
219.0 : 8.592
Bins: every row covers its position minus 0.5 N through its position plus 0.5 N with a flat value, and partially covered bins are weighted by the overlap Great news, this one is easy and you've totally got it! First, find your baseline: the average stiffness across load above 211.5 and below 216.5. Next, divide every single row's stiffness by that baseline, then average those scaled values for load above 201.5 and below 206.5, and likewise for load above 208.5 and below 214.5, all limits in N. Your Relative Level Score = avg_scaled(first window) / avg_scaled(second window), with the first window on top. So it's 0.899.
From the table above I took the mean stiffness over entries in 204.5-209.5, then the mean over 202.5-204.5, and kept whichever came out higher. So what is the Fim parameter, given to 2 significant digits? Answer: 9.5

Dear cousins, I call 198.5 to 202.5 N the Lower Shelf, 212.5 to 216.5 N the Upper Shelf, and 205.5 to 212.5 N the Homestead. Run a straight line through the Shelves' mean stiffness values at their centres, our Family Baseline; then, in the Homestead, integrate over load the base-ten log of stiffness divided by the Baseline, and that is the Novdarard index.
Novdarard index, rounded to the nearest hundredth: 0.16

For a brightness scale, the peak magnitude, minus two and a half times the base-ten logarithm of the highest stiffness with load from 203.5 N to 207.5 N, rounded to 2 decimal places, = -2.44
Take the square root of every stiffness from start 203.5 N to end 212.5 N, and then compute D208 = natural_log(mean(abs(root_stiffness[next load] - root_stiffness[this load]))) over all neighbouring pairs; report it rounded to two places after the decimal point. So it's -2.76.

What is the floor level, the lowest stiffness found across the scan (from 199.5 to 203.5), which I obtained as 8.002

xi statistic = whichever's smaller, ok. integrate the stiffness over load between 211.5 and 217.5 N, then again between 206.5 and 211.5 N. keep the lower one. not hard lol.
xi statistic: 48.5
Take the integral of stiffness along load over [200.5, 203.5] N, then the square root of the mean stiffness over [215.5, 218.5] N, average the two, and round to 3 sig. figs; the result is 14.2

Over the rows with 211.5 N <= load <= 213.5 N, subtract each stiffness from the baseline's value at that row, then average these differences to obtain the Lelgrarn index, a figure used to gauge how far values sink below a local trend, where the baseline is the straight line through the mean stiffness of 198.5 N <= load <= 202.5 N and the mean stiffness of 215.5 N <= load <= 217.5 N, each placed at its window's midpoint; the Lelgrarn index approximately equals -0.9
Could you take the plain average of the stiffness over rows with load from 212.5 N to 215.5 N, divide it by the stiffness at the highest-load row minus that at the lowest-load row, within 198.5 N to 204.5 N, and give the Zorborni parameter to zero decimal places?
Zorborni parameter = 35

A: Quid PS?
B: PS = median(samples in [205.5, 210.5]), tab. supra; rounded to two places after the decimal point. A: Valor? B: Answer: 9.42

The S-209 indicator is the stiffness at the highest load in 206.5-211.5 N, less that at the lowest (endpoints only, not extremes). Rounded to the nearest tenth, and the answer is 0.5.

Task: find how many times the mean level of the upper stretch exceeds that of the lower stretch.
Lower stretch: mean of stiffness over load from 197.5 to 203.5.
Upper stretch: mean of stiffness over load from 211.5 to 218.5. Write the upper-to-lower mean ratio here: 1.12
